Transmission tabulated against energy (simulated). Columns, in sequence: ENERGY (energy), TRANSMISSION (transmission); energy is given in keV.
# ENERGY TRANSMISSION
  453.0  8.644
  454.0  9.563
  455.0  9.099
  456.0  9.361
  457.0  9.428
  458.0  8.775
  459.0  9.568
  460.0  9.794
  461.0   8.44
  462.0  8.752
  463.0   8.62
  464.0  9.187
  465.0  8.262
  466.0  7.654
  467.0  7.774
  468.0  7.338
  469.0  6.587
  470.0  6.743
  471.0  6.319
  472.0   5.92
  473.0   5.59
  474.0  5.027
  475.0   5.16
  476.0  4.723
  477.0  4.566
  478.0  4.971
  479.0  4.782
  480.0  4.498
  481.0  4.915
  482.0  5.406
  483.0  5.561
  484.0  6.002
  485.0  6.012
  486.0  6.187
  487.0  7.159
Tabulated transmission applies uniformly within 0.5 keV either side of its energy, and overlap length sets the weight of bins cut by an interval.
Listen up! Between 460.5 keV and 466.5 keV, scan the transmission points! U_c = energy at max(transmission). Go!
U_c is 464.0 keV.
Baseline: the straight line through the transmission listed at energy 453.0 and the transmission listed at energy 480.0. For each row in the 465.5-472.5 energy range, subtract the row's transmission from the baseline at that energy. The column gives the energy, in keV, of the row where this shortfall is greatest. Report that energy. 472.0 keV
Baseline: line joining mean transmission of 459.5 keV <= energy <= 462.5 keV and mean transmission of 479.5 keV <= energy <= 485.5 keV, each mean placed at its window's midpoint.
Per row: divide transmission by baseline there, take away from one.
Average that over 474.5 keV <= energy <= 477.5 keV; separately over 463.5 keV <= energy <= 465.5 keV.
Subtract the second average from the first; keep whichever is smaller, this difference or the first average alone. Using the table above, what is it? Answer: 0.258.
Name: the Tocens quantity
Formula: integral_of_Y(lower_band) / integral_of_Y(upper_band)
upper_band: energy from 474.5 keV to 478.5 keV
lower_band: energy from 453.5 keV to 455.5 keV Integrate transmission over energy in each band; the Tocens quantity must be 1.0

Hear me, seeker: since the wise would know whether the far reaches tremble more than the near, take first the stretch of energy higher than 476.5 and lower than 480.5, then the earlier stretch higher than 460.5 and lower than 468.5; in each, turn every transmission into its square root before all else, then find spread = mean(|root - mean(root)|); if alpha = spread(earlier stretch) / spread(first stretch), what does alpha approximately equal 2.2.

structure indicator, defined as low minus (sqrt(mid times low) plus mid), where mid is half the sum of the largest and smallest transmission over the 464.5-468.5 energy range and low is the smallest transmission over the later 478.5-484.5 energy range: -9.2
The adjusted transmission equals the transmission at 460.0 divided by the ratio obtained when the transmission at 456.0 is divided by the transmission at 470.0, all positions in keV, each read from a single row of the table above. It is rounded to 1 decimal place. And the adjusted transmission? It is 7.1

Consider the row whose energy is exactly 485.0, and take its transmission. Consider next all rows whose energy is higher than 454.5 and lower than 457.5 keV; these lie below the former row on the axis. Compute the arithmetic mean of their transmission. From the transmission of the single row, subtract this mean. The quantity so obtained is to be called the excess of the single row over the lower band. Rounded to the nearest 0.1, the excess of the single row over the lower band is -3.3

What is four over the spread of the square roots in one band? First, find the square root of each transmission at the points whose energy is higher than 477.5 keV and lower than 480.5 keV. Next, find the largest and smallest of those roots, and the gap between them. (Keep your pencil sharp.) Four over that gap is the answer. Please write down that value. 37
